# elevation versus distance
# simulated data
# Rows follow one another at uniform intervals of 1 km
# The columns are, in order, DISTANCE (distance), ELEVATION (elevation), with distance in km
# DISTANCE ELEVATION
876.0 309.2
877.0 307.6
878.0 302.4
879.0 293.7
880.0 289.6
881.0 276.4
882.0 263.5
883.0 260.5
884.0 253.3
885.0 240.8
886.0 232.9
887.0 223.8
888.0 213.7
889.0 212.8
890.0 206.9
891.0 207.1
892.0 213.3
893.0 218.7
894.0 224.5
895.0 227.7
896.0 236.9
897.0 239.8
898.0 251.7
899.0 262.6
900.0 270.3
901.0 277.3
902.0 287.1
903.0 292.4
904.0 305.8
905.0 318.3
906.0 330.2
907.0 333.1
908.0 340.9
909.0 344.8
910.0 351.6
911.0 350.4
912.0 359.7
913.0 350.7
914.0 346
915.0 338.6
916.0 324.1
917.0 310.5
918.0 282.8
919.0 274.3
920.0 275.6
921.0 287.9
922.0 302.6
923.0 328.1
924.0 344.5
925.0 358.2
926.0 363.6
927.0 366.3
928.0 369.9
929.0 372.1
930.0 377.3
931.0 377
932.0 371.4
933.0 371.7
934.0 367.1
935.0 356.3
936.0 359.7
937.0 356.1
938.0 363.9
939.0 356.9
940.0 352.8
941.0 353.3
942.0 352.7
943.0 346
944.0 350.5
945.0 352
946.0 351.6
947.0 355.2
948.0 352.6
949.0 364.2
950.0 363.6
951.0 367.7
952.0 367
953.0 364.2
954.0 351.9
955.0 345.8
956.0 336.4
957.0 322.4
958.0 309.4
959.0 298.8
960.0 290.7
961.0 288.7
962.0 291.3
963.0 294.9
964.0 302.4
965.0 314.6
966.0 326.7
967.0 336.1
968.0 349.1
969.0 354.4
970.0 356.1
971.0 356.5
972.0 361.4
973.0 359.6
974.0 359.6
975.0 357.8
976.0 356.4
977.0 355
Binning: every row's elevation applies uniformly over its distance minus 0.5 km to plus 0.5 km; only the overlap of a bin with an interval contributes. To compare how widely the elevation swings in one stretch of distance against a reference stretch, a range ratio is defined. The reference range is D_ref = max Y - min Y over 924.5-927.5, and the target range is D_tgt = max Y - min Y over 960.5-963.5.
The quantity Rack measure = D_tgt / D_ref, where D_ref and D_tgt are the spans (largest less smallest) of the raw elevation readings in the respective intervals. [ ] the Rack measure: 0.8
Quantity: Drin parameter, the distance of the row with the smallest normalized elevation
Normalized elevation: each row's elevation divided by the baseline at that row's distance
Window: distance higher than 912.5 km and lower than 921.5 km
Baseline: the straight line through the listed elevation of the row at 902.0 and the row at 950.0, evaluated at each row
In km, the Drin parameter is 920.0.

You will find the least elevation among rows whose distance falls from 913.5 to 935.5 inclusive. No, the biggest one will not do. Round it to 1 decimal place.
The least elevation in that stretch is 274.3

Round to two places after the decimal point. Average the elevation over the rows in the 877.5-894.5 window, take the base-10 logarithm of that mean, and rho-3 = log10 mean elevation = 2.39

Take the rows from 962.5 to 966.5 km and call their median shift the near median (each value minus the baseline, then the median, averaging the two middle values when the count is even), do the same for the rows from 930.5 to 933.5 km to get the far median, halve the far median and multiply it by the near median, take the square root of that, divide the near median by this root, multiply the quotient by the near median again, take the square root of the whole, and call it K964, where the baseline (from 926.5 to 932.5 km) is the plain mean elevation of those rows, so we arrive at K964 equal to 30.1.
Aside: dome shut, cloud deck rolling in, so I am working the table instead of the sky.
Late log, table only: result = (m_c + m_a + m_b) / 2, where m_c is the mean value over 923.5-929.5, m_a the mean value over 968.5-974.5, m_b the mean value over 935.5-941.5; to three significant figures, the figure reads 539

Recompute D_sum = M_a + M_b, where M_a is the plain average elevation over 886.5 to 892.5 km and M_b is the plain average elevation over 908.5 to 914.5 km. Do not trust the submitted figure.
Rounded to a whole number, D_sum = 563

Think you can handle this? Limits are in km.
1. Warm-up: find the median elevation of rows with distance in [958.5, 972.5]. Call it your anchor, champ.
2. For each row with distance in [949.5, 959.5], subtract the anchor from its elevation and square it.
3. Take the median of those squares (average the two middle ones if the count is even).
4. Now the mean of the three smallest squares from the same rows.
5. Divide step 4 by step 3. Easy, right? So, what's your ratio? 0.16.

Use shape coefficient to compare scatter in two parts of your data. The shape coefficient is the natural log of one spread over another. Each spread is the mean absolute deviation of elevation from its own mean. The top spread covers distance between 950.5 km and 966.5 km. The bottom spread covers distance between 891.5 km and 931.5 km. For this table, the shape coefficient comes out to -0.5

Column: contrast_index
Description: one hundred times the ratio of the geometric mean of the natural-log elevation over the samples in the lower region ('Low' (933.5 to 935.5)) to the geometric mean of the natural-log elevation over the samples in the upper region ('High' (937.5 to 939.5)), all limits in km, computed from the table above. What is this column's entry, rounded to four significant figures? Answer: 100.1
